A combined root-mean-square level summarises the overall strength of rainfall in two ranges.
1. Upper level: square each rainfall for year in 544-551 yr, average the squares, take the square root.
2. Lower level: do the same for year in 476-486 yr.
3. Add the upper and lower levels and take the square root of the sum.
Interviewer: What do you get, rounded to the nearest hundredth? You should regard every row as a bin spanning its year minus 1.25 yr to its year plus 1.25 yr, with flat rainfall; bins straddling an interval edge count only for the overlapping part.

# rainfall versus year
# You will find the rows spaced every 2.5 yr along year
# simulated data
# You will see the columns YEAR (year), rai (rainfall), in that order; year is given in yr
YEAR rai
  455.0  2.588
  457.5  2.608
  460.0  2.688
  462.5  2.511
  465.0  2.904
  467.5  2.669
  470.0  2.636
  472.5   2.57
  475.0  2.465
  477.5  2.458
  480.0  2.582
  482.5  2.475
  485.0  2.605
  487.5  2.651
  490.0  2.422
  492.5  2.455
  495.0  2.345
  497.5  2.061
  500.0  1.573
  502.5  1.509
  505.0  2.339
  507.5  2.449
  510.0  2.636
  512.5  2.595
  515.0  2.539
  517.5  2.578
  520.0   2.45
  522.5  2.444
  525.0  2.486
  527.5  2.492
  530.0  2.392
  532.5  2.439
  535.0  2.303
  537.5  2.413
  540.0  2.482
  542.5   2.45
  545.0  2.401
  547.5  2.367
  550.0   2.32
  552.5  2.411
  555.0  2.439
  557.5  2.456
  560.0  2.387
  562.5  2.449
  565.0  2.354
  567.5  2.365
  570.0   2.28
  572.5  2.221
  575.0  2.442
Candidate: 2.21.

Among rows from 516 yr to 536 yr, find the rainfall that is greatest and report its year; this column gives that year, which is 517.5 yr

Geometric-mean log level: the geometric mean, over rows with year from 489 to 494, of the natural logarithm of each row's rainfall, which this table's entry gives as 0.89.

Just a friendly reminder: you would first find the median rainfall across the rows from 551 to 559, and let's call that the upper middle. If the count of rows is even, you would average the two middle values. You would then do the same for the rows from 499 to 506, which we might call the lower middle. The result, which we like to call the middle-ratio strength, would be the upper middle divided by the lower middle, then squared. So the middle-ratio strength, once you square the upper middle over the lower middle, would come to 2.4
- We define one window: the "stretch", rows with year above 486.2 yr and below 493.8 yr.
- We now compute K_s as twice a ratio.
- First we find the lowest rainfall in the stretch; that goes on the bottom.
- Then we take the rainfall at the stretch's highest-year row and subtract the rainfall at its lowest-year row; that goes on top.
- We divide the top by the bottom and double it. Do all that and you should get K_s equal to -0.16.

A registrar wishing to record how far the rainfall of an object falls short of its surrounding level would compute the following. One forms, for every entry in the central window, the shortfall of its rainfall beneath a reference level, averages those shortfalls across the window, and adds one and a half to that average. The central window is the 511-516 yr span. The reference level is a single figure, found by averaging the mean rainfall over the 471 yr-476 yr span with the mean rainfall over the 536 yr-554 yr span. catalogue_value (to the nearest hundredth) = 1.39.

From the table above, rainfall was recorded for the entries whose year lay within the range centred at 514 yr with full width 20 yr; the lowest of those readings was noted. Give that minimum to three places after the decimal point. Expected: 2.339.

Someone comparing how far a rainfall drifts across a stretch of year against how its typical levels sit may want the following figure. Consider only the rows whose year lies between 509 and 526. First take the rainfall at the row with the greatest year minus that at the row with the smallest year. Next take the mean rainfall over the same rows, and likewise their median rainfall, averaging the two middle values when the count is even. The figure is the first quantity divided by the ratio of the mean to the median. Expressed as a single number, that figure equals -0.15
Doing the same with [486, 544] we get -0.21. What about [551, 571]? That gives -0.13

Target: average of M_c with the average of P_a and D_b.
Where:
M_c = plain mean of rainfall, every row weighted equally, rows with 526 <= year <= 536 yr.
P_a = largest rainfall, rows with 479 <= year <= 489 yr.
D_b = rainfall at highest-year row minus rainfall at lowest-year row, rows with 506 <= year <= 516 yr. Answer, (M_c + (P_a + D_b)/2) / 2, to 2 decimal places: 1.89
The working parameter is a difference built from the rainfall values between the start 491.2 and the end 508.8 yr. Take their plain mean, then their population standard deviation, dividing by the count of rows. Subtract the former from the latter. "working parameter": -1.73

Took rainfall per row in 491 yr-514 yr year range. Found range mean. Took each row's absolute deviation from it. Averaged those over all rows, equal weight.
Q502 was 0.34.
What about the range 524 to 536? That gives 0.06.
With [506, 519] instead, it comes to 0.05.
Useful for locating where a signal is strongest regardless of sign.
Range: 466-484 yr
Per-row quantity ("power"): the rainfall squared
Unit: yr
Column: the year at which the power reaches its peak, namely 467.5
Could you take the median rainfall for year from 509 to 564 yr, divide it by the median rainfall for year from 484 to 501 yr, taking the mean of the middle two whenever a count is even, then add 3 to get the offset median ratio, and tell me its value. 4.01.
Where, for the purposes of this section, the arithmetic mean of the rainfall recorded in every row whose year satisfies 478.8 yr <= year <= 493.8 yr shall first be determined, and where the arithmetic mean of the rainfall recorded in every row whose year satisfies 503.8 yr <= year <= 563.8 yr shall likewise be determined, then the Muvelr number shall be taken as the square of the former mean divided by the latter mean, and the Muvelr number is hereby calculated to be 2.62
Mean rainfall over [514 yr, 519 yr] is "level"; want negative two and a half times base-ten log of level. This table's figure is -1.02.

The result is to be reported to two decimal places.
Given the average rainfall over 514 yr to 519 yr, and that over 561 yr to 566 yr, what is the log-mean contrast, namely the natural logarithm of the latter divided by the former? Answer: -0.06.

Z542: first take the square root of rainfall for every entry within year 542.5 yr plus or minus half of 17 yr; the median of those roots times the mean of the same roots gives 2.40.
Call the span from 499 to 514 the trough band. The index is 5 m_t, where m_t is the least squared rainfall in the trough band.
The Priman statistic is 11.4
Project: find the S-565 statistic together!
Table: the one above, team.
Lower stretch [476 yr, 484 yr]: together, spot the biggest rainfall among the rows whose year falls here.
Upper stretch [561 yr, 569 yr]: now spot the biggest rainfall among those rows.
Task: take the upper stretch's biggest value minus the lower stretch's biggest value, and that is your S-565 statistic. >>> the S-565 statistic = -0.13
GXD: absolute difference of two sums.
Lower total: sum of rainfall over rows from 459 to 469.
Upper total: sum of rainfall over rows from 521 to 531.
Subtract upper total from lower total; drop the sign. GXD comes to 1.0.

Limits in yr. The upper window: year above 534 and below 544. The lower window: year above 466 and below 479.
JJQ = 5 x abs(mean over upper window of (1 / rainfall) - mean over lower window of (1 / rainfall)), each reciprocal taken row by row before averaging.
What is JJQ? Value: 0.12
